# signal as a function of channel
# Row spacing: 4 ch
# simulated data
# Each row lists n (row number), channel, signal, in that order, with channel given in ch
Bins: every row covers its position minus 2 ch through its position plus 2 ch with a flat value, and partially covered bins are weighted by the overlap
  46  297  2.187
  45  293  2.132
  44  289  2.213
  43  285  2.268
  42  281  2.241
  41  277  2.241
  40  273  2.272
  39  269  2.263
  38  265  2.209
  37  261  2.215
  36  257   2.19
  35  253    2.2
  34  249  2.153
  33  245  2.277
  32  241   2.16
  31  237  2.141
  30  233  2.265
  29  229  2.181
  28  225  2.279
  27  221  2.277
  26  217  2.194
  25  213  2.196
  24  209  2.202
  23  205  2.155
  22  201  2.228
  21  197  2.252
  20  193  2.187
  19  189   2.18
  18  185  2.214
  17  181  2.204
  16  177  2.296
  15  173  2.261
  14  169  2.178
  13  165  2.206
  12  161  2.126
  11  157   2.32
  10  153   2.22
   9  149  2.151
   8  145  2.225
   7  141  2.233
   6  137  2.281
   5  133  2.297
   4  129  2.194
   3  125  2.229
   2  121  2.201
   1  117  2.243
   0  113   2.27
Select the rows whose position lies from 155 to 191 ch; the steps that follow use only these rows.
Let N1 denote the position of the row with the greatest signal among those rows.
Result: 157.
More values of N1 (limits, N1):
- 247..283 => 273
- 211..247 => 225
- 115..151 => 133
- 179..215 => 197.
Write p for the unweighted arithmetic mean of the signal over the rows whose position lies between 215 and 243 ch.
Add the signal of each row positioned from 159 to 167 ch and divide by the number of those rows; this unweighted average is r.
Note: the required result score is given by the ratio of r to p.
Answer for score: 0.978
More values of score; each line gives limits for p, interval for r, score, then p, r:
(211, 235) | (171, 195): 0.996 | 2.23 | 2.22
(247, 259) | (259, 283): 1.027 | 2.18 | 2.24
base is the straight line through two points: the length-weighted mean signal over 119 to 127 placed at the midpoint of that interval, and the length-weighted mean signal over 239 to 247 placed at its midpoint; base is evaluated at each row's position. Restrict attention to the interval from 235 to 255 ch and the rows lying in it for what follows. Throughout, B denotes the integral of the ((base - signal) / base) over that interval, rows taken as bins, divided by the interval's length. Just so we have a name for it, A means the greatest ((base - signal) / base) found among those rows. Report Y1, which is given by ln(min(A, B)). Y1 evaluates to -4.23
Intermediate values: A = 0.035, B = 0.0146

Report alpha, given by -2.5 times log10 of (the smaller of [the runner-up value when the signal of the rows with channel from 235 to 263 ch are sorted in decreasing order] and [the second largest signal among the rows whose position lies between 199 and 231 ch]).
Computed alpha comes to -0.863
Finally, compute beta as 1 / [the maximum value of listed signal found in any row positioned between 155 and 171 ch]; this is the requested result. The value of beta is 0.431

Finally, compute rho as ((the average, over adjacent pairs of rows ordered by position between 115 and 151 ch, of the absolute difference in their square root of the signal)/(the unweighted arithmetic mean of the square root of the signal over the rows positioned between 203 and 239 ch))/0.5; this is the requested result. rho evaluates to 0.0199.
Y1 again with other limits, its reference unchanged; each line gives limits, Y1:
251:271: -6.42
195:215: -5.33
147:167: -5.27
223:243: -5.14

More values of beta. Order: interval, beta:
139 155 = 0.448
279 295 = 0.441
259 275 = 0.440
